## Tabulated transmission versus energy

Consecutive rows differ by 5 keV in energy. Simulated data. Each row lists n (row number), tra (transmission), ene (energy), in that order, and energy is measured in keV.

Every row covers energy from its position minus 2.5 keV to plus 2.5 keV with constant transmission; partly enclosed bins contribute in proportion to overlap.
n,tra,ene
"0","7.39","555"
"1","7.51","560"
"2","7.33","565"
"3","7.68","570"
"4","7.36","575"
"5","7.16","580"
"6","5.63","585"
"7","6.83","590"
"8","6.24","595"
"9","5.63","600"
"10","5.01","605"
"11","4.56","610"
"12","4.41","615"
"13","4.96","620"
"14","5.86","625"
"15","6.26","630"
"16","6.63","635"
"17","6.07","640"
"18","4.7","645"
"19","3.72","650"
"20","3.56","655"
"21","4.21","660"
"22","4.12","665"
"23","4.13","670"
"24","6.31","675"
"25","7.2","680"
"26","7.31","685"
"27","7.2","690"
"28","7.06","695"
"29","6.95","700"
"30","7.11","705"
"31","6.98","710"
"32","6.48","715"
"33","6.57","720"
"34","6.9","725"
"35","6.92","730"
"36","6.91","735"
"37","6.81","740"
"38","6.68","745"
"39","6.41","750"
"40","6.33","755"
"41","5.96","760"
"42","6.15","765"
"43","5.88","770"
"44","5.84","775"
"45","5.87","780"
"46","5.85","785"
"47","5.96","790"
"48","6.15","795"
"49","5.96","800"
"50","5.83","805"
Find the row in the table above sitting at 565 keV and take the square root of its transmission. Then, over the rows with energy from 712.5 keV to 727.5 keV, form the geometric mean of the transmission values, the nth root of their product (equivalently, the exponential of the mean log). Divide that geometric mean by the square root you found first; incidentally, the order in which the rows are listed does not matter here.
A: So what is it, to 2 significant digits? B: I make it 2.5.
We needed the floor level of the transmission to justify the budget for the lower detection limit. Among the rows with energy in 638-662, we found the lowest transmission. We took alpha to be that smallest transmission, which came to 3.56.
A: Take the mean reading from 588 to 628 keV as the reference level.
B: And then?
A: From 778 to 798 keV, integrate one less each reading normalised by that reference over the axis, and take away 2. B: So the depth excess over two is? -3.9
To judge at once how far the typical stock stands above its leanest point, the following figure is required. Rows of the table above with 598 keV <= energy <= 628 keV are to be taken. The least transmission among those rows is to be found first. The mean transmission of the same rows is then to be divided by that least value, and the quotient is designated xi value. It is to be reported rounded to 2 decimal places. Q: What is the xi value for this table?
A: 1.15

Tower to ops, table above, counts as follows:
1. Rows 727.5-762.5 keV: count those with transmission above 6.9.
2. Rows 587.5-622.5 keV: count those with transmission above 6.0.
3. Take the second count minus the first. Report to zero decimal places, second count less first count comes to 0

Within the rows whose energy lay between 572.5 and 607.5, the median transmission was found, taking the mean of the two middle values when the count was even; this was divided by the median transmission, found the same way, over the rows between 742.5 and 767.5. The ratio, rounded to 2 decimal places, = 0.99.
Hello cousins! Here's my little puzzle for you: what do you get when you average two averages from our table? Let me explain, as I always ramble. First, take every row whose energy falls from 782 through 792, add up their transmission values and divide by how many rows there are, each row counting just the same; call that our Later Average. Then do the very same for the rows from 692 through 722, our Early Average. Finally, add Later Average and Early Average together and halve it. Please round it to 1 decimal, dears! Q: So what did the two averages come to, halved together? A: 6.4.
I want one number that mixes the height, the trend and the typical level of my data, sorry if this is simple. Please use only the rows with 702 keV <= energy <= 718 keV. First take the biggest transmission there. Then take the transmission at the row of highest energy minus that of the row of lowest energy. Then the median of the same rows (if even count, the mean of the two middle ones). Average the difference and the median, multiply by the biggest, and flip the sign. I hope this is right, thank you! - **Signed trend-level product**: -22.6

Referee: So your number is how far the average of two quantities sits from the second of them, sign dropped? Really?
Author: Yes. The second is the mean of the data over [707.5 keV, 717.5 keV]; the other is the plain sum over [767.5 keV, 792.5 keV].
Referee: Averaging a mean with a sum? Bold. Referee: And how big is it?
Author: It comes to 11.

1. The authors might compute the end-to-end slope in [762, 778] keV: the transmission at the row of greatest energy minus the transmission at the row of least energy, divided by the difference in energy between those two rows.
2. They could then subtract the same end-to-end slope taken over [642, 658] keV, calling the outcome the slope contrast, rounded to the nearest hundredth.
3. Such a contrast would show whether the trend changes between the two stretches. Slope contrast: 0.08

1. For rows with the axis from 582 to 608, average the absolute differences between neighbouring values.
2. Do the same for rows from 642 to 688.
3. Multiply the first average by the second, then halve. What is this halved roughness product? 0.24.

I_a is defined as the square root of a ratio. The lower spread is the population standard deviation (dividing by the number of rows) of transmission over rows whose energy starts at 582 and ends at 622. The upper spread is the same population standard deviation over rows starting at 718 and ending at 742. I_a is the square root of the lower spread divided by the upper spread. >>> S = 2.4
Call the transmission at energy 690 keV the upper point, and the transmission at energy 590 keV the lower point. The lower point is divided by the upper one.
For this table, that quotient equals 0.95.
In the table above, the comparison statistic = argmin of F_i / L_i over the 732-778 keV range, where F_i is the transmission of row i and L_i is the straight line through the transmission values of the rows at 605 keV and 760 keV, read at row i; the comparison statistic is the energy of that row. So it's 775 keV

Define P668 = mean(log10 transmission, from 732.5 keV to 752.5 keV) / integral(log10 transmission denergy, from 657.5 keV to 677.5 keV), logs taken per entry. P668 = 0.062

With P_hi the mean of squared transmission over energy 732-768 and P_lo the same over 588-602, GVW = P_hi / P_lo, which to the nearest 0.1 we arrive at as 1.1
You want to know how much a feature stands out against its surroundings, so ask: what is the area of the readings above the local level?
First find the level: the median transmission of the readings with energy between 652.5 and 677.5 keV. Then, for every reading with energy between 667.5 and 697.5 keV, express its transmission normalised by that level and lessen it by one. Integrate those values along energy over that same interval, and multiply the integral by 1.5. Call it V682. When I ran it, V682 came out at 26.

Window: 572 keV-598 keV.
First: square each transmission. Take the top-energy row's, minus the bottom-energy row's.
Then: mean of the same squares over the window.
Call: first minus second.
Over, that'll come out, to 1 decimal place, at -59.8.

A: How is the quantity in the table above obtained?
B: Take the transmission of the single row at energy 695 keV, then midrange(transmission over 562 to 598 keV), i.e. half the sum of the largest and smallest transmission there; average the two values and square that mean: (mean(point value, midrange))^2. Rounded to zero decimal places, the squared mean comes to 47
